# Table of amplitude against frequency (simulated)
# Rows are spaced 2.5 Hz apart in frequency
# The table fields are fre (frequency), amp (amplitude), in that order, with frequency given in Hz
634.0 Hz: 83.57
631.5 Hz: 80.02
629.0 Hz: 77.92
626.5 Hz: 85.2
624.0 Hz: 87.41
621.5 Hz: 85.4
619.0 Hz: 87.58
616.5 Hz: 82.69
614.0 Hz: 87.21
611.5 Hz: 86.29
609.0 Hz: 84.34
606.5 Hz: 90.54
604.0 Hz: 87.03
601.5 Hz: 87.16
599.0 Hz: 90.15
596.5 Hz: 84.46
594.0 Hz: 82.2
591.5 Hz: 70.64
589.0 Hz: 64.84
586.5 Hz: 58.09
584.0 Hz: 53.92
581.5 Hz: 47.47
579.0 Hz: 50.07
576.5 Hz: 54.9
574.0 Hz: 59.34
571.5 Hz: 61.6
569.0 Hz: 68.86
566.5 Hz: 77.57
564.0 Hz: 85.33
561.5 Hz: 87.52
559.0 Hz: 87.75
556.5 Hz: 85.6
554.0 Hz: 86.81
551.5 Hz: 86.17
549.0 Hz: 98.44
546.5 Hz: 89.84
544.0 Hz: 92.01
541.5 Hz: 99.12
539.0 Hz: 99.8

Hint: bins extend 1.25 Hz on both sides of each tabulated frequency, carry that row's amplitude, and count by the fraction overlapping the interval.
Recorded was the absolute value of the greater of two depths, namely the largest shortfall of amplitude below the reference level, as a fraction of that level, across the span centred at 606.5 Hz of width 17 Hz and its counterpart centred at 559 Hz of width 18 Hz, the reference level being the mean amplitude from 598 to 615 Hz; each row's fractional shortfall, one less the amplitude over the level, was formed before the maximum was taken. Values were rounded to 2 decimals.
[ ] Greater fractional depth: 0.11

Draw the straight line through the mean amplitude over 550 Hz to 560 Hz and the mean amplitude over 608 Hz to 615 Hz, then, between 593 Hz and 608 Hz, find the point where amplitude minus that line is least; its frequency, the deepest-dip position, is 594.0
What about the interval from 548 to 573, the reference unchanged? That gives 571.5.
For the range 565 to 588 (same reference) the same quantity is 581.5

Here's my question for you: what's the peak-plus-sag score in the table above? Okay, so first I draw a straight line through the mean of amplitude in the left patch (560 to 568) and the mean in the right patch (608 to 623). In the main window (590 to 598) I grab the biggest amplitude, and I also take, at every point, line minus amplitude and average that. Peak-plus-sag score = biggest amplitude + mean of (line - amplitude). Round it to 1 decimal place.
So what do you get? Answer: 90.1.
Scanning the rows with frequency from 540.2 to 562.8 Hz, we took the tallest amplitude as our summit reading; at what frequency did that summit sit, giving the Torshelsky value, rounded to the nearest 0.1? 541.5 Hz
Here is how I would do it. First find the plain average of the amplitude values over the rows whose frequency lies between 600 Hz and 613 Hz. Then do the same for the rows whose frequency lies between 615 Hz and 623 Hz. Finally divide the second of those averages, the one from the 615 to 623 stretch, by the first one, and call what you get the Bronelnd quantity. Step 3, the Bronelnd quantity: 0.98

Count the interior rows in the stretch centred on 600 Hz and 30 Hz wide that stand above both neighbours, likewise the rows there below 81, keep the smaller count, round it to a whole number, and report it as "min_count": 2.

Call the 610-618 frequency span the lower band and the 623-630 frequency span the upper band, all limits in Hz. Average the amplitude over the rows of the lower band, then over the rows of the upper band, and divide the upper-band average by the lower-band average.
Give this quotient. 1.0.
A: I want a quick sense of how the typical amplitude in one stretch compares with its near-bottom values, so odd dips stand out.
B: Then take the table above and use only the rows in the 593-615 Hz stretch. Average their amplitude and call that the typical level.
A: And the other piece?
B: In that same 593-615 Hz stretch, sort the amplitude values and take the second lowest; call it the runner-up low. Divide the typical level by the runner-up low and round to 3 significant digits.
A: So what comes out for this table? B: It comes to 1.03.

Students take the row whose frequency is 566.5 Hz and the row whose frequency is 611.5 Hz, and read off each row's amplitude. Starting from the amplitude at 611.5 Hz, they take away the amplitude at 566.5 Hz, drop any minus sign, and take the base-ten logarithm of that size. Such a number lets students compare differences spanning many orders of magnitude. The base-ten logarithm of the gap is 0.94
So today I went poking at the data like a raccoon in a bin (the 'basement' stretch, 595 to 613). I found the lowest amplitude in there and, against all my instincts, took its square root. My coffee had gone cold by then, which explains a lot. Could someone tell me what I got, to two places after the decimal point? 9.18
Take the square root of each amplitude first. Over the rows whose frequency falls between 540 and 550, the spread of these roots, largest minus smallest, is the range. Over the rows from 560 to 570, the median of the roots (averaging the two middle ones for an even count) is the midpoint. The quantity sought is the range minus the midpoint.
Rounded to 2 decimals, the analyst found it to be -8.54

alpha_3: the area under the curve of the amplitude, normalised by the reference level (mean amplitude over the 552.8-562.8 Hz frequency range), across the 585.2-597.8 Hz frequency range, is 10.4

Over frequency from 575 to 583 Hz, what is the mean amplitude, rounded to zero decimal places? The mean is 51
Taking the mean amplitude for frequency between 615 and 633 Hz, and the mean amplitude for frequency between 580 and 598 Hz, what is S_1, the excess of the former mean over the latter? 18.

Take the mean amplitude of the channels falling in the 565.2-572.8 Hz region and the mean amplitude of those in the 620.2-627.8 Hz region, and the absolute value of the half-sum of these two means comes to 78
